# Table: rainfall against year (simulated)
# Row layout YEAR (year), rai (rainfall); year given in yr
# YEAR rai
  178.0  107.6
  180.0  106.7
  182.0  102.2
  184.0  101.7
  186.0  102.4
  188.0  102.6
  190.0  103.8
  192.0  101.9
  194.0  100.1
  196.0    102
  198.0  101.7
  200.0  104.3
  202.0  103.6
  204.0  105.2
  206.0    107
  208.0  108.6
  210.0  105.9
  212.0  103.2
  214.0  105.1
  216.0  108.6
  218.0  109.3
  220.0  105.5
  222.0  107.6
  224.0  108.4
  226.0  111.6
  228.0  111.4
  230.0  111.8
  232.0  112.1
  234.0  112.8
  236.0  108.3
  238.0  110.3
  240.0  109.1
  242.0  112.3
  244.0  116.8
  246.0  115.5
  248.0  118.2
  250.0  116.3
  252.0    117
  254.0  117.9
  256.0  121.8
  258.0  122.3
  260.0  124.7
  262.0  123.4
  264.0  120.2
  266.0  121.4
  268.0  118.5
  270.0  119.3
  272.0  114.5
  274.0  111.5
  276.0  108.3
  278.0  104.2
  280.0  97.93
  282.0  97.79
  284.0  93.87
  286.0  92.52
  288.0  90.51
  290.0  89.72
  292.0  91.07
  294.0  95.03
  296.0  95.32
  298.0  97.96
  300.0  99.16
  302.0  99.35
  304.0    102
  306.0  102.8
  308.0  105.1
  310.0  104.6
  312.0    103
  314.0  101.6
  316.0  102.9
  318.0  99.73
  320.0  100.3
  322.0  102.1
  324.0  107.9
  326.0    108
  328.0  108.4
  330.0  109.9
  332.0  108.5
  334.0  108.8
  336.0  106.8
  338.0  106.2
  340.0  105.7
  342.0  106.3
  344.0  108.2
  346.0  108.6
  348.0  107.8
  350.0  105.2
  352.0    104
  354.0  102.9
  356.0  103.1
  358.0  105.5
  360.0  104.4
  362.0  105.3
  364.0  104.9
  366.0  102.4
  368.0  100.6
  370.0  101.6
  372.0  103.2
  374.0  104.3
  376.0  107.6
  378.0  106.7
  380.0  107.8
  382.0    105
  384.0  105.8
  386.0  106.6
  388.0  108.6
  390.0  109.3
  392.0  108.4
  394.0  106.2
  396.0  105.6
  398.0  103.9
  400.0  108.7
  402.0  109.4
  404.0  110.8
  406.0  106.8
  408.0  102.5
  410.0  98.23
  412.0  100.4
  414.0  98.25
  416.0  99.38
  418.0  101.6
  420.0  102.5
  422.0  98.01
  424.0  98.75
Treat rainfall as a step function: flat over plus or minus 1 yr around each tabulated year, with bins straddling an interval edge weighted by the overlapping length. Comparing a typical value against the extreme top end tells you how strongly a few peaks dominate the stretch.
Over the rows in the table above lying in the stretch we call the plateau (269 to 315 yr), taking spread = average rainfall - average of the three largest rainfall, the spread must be -14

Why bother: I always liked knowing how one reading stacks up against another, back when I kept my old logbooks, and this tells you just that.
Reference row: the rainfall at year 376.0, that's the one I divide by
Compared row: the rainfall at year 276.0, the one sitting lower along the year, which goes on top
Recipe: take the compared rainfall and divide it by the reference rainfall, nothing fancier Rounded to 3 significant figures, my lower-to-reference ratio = 1.01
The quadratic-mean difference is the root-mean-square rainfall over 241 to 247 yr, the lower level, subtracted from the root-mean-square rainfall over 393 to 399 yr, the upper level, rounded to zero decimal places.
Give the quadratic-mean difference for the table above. -10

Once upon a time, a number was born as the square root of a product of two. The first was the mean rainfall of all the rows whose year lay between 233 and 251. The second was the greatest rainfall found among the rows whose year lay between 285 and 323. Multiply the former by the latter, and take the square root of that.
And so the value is 109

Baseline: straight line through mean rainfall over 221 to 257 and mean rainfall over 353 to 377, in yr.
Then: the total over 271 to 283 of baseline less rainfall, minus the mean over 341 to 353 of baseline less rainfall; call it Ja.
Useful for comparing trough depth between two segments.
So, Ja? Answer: 30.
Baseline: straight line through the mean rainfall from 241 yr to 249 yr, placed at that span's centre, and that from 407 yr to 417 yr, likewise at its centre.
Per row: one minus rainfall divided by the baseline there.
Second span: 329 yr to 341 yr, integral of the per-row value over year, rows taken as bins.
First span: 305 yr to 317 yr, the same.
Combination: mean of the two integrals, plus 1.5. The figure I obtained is 1.80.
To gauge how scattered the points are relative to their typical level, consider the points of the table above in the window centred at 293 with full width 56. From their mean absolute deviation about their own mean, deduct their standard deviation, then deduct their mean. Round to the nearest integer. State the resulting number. -104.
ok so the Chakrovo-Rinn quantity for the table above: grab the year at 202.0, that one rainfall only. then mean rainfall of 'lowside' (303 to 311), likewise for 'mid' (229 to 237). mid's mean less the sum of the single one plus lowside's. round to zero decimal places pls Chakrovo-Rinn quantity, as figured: -96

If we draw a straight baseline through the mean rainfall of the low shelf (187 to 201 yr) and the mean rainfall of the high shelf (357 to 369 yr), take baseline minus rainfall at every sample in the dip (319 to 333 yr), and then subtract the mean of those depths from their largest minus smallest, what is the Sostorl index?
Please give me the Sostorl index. 12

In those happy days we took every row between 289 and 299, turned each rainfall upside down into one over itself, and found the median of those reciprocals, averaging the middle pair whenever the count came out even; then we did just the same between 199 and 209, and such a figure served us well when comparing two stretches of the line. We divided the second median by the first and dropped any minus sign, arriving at 0.90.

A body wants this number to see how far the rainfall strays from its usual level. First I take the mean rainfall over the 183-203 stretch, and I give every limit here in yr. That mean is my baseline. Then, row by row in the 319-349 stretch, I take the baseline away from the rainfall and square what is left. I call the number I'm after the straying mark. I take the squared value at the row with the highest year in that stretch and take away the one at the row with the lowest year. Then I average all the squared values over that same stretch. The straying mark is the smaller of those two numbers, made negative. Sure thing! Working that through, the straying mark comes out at -25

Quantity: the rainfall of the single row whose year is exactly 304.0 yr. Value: 102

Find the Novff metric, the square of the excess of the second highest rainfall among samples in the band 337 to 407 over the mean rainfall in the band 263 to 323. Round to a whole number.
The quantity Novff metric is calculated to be 44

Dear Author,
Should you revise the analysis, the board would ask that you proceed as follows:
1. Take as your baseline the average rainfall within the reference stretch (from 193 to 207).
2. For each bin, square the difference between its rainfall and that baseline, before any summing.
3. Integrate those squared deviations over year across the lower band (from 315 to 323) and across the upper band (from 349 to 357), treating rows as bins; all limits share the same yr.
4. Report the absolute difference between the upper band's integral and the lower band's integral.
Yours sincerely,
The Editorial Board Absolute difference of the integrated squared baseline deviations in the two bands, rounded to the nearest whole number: 43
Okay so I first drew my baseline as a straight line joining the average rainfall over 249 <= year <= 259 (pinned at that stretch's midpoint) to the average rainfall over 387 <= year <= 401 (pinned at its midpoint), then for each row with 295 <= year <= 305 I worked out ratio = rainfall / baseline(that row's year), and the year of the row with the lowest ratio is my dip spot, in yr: 296.0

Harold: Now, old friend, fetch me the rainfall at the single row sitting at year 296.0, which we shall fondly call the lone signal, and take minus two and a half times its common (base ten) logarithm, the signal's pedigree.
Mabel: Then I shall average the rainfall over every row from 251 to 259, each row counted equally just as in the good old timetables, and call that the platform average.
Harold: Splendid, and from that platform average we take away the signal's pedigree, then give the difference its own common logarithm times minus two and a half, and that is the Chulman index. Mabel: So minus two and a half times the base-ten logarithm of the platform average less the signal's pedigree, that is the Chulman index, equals -5.24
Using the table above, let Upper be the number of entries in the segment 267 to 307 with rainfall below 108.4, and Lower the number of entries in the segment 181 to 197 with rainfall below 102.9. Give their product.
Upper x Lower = 112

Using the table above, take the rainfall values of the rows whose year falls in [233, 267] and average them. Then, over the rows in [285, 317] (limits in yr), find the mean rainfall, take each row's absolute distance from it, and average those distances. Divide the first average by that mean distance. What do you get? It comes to 26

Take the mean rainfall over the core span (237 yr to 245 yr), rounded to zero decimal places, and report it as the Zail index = 112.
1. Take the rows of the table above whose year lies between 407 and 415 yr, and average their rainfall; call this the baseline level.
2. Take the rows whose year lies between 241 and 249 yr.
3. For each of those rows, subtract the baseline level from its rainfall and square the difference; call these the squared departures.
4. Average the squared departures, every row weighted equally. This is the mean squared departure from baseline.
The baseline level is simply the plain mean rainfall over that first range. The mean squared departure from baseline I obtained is 256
